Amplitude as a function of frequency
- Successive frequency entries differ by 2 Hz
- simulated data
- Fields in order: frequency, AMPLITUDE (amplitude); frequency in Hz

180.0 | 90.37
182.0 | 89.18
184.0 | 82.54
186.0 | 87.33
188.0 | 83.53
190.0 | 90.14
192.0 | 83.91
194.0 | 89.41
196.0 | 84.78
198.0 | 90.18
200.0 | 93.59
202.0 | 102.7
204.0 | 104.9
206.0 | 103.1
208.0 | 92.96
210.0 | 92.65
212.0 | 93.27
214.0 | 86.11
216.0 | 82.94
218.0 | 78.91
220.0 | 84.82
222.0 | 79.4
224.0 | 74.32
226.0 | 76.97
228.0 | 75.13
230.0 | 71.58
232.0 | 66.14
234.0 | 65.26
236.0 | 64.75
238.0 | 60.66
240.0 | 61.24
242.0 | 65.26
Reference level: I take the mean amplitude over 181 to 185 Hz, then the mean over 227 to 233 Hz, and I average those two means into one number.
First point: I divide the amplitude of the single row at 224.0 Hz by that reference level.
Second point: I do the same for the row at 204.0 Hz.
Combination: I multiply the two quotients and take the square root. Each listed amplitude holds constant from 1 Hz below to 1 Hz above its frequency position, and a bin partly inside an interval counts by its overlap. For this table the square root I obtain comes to 1.13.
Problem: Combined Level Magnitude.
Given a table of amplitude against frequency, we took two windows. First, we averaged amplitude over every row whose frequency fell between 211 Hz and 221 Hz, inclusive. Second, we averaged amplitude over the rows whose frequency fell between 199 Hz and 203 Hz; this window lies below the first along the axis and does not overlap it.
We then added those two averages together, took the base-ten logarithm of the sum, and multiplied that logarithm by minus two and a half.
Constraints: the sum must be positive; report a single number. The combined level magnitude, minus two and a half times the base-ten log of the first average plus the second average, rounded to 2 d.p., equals -5.66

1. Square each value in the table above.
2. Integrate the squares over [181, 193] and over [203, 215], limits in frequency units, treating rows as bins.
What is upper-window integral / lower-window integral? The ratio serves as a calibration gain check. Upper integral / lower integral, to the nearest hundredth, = 1.23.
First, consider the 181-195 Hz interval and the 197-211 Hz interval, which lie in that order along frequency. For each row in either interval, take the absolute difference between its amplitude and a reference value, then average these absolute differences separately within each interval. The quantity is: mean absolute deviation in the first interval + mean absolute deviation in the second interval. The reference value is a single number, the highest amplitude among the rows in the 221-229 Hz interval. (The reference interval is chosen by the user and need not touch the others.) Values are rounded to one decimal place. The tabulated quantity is 24.9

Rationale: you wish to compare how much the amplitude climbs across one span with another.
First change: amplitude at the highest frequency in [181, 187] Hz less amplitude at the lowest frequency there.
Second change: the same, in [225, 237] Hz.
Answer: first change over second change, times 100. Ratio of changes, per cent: 15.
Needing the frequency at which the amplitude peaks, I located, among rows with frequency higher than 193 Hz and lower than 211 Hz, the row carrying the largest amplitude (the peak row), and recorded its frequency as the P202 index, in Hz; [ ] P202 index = 204.0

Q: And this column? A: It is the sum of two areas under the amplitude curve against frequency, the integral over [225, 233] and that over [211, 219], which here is 1262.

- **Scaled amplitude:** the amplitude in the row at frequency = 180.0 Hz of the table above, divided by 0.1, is 904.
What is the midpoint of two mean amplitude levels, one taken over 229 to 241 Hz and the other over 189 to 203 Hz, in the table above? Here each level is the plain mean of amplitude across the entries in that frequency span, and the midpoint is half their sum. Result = 78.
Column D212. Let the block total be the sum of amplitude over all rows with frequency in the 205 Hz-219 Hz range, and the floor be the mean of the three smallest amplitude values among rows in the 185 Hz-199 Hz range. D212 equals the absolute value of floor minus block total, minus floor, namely 462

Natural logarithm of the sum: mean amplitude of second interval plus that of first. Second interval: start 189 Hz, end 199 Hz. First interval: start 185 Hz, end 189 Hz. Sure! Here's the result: 5.15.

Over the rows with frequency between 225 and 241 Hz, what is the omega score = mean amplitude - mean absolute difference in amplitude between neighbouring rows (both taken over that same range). 65.3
